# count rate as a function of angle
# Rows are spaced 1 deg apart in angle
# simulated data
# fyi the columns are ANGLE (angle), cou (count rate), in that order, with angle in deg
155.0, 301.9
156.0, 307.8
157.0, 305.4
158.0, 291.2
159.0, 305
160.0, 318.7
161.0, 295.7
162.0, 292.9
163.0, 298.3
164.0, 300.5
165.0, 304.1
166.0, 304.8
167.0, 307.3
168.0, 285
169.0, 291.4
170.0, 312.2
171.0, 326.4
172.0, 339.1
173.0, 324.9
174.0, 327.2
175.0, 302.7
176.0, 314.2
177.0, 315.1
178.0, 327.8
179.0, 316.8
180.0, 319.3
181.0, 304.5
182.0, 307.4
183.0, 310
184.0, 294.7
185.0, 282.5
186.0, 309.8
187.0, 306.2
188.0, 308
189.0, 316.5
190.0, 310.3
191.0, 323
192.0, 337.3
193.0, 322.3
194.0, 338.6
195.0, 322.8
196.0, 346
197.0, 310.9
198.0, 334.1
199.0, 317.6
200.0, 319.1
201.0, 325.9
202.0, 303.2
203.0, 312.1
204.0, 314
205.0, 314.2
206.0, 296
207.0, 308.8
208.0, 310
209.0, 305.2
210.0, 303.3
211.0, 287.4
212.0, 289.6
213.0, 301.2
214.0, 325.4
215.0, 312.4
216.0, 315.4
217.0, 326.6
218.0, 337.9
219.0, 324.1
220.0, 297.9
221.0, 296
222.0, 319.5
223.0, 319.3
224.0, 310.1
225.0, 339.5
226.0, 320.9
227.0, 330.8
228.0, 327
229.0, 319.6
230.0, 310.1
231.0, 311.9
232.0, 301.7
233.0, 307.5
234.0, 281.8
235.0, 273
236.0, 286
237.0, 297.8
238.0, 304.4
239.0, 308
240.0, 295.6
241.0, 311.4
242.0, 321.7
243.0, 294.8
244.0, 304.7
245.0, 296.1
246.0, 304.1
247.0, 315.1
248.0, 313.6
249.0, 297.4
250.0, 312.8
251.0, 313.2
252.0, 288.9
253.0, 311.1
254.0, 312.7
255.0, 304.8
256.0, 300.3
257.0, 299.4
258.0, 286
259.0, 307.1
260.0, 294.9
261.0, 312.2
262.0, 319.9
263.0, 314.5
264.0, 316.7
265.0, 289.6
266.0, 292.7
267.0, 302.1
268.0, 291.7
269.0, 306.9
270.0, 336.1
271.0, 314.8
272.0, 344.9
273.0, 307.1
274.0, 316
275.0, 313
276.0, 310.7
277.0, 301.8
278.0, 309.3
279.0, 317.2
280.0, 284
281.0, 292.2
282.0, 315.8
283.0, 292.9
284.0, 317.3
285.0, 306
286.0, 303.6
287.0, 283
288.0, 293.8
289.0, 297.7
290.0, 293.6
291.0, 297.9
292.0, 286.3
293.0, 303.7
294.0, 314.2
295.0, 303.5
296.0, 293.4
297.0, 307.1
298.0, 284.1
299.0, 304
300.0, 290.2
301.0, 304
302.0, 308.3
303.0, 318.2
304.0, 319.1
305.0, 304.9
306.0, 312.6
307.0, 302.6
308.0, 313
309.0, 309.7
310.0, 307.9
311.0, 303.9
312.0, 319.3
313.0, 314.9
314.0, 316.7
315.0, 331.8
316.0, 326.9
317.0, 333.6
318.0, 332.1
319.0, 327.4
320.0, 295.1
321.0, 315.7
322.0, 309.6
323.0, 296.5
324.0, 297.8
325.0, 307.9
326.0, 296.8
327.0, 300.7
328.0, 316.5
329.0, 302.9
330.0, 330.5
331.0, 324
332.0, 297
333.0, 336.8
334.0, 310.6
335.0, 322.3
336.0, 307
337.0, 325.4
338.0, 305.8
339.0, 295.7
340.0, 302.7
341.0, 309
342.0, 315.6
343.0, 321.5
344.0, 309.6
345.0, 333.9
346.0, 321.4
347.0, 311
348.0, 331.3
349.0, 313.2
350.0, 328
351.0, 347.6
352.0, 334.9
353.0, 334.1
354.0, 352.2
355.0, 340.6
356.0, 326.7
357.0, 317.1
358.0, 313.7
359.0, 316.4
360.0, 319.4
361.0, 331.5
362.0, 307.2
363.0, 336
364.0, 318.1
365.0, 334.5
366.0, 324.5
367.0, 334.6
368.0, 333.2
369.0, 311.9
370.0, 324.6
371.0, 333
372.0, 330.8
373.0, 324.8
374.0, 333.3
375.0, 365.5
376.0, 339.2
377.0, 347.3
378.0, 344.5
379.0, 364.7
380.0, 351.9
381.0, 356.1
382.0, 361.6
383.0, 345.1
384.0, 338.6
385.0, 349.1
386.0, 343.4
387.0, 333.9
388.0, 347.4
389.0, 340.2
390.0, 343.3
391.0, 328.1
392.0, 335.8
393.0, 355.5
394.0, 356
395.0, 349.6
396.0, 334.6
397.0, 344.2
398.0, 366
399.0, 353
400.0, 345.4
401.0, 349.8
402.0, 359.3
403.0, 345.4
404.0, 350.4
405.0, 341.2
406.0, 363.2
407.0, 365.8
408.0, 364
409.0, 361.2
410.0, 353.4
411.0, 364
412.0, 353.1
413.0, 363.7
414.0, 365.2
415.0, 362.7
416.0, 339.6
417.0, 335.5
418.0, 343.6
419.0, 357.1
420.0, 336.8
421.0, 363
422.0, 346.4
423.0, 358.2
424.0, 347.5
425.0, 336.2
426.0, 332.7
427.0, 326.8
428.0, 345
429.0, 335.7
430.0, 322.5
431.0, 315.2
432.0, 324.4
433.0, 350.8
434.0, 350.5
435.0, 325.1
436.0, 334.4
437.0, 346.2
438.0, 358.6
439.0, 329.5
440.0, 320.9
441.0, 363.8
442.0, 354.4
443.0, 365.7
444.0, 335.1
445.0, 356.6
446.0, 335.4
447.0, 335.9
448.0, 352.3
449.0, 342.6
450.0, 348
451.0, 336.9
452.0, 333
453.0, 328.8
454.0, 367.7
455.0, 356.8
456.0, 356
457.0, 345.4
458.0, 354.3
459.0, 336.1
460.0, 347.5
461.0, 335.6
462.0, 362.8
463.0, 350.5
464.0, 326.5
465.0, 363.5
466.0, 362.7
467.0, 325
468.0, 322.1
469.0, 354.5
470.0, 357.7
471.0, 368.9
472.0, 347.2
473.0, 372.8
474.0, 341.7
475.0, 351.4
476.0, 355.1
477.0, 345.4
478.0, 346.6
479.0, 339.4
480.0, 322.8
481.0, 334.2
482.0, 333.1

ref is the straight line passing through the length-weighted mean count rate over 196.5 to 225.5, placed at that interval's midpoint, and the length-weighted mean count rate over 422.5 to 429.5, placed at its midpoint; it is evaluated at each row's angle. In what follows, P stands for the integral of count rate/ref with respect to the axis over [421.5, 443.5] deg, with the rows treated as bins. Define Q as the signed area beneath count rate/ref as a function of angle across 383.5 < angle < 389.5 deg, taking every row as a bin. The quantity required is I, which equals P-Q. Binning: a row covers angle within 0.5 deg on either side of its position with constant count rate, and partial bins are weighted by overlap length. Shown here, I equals 16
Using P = 22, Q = 6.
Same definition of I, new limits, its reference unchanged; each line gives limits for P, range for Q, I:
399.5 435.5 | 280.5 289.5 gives 28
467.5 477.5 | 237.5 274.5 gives -25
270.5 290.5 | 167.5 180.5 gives 6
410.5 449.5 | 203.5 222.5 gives 21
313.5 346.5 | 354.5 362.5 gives 24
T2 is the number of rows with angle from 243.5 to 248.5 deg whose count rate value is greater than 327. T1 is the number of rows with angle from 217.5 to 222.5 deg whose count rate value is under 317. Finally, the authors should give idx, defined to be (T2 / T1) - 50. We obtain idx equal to -50.0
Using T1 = 2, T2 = 0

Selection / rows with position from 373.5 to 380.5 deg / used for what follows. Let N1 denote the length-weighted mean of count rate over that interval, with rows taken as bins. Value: 349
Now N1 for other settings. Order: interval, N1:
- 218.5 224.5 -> 311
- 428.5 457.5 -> 342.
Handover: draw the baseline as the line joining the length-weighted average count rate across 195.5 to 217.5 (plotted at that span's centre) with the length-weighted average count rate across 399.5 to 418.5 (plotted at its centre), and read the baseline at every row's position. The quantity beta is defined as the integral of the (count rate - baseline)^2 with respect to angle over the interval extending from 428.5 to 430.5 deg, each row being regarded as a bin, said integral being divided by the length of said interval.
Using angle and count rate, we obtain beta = 893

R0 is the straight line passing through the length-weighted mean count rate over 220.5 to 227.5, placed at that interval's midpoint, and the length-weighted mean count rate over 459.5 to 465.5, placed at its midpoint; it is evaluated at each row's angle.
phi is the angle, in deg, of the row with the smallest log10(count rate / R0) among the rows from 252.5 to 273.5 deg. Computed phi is 258.0 deg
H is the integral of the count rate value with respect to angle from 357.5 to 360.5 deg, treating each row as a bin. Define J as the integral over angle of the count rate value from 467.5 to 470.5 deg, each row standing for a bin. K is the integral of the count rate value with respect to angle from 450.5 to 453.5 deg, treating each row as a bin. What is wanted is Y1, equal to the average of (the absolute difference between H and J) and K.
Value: 542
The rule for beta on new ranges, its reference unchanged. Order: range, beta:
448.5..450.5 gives 296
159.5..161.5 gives 150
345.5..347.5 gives 656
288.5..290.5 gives 1158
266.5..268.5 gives 824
